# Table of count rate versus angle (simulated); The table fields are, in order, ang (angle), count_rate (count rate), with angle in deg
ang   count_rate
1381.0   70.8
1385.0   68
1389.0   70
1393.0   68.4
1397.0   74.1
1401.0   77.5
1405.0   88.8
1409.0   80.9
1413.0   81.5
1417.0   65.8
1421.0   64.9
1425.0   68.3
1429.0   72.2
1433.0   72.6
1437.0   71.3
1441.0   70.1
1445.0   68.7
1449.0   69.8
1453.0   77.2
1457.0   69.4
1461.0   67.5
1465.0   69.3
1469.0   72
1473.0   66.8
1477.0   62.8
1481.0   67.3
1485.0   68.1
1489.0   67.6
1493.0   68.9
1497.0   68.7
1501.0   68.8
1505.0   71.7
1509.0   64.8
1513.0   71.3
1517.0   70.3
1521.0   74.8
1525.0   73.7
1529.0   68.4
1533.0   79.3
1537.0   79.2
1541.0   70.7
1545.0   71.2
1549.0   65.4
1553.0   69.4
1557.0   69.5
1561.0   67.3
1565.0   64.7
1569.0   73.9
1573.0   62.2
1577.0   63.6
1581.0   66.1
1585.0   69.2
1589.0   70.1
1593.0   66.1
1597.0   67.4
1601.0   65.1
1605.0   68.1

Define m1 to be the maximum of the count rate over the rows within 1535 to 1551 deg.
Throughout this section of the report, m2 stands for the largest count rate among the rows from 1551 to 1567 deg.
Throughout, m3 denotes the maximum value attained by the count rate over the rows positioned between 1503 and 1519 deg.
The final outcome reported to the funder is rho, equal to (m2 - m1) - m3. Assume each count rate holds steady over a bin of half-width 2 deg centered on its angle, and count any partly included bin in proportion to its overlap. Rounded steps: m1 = 79.2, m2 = 69.5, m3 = 71.7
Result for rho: -81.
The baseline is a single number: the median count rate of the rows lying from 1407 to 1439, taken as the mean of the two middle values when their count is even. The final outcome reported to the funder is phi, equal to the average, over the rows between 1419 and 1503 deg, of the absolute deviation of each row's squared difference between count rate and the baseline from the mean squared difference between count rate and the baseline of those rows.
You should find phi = 12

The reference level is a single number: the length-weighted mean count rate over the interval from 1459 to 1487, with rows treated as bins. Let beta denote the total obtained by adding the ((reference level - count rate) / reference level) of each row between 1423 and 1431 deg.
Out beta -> -0.08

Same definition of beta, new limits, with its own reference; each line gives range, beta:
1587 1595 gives -0.01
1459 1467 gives -0.02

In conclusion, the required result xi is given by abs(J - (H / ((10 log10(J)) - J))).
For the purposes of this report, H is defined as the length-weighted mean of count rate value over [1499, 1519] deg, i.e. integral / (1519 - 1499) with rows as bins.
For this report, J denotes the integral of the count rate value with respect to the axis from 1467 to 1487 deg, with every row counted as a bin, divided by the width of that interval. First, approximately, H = 69.4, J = 67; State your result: 69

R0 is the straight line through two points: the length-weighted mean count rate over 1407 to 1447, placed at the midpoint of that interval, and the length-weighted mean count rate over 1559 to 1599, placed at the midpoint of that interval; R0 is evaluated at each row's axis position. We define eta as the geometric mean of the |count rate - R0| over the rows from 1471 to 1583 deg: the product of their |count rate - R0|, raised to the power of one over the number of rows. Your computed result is 2.27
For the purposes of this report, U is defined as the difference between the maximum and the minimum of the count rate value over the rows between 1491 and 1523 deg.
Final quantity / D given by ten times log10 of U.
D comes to 10.0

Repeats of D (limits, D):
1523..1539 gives 10.4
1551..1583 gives 10.7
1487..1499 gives 1.1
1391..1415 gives 13.1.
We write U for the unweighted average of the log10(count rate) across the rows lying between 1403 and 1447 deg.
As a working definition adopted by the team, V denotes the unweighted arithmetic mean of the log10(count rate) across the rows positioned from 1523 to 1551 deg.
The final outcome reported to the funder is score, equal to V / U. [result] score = 1.00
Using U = 1.86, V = 1.86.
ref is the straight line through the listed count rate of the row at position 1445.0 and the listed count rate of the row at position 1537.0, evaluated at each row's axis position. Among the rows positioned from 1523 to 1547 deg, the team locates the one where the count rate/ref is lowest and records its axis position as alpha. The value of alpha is 1529.0 deg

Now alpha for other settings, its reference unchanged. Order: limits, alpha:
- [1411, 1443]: 1421.0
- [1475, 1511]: 1509.0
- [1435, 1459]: 1457.0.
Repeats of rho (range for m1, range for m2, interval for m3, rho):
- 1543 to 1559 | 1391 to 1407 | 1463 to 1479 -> -54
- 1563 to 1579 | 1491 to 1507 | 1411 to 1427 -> -84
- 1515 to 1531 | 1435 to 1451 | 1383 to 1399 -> -78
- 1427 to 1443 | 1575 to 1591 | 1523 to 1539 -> -82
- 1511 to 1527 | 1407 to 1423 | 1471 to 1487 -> -61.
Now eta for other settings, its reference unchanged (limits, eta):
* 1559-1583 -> 2.11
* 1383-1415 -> 5.30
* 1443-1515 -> 2.03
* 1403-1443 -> 2.32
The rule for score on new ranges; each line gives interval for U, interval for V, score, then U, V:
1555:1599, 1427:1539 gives 1.01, 1.83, 1.85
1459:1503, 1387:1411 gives 1.03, 1.83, 1.88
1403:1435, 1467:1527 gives 0.98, 1.87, 1.84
